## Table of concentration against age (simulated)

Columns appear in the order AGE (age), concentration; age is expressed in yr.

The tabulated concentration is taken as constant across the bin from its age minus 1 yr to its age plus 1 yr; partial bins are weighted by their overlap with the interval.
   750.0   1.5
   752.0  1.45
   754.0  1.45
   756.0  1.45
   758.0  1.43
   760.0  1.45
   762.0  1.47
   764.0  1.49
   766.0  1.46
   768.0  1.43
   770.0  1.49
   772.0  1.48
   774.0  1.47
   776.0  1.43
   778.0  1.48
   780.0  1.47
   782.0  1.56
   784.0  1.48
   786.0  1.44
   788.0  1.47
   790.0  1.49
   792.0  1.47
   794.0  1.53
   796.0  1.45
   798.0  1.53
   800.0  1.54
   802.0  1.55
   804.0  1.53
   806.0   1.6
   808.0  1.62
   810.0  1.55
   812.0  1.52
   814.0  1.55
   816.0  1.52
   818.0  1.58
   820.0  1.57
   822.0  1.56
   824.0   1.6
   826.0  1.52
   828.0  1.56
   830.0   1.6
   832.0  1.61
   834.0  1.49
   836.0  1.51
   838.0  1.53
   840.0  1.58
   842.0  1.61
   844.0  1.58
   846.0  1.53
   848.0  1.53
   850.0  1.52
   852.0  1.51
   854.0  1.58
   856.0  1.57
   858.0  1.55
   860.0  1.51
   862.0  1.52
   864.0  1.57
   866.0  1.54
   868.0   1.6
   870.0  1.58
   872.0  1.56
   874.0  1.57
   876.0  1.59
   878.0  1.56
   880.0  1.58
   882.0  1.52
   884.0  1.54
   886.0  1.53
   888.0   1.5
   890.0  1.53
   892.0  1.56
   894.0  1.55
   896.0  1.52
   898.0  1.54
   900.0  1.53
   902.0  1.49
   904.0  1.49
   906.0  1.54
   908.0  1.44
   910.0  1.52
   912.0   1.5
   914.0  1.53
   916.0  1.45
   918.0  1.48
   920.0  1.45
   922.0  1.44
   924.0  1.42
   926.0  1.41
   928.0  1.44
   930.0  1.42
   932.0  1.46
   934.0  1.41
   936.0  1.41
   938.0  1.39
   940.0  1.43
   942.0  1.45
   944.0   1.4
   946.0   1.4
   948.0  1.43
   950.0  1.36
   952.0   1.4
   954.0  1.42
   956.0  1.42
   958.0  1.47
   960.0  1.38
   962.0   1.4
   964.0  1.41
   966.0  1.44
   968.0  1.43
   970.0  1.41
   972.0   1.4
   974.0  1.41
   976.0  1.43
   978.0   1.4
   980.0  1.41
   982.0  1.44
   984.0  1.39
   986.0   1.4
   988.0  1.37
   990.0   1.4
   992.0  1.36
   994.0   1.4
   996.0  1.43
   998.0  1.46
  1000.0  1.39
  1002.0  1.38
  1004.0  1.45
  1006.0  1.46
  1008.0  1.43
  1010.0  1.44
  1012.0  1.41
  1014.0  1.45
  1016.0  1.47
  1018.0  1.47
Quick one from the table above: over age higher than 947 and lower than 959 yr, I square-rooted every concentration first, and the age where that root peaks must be 958.0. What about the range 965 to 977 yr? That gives 966.0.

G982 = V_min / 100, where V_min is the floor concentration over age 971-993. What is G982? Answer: 0.0136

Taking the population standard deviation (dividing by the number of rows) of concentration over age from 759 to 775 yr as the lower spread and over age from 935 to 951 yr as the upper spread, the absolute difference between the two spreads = 0.0070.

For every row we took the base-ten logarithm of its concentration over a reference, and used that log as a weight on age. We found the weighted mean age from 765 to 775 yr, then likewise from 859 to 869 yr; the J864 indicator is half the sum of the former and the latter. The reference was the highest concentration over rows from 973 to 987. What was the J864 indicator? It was 817.9 yr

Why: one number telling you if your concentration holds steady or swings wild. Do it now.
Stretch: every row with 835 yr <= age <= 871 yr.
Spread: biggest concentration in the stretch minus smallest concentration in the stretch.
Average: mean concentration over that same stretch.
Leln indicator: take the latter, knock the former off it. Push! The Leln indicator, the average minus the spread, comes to 1.45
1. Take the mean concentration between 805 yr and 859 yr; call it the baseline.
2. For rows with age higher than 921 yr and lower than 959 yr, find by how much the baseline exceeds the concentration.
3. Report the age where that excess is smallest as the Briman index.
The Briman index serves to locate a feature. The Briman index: 958.0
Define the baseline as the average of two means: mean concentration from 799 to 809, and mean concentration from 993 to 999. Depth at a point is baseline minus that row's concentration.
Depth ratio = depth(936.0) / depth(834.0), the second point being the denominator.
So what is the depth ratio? 10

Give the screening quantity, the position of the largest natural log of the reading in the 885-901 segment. 892.0 yr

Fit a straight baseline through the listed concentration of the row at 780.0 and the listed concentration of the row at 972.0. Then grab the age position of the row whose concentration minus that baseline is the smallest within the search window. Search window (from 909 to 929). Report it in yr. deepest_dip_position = 926.0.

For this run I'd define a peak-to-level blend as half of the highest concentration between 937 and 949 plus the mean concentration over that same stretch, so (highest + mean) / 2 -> 1.43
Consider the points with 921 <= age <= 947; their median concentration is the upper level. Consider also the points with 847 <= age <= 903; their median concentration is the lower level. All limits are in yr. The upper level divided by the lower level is 0.92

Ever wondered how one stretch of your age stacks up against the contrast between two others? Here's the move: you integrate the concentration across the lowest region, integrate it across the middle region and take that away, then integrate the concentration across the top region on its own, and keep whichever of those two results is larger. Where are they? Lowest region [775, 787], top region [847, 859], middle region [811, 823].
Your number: 18.5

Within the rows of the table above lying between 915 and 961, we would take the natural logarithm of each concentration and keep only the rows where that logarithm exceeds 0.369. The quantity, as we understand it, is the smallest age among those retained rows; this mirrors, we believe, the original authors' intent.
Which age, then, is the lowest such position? 916.0 yr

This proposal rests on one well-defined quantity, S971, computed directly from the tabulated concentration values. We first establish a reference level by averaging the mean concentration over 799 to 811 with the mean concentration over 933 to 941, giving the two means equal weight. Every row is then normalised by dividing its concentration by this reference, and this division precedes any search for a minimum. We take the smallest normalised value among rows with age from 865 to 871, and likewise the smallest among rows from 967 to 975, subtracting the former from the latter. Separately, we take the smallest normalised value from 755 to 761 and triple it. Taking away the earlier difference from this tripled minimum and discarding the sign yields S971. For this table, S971 2.98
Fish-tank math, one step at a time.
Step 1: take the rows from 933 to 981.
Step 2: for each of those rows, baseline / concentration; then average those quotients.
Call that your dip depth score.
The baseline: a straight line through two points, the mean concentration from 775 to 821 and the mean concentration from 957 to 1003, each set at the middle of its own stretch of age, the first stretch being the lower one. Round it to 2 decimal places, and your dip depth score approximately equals 1.01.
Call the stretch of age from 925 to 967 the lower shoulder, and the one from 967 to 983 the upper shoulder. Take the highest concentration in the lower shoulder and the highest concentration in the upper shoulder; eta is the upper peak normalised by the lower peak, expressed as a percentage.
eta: 98.0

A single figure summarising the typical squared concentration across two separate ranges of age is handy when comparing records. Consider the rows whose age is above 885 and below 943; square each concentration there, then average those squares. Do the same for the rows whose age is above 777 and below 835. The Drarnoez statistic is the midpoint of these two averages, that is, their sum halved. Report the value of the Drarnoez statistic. 2.27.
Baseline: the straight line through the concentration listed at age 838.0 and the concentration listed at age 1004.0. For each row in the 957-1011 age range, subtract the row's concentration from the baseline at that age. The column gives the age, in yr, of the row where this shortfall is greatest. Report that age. 992.0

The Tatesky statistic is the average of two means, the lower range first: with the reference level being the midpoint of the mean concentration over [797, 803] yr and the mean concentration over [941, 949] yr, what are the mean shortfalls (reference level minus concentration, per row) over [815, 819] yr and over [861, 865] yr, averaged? -0.0675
